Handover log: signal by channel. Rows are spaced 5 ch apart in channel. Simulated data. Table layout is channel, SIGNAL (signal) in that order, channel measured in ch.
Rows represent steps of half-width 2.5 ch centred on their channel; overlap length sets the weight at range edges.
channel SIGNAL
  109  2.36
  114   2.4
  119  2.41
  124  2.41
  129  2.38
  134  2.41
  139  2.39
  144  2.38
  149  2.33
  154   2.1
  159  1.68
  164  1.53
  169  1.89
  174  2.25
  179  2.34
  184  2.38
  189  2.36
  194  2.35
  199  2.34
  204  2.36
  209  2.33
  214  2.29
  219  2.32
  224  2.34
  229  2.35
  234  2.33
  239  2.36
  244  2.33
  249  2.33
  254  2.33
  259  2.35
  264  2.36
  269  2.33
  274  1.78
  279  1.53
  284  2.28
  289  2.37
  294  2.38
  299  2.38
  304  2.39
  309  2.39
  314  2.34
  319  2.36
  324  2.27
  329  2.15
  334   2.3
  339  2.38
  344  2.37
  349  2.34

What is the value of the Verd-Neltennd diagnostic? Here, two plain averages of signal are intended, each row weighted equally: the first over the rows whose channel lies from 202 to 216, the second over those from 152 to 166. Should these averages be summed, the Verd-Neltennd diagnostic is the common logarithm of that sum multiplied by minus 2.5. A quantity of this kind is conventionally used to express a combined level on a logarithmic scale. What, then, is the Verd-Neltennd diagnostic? -1.53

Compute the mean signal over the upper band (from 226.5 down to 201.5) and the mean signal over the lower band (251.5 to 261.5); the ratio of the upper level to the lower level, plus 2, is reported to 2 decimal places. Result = 2.99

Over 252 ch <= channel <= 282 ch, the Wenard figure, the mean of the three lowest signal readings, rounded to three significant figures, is 1.88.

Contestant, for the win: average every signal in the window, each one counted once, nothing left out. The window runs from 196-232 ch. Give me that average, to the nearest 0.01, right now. 2.33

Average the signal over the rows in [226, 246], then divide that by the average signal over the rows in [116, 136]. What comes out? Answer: 0.98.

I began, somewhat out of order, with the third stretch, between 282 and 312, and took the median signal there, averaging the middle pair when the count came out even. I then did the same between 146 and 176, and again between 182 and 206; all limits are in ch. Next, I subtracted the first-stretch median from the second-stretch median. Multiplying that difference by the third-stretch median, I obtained 0.9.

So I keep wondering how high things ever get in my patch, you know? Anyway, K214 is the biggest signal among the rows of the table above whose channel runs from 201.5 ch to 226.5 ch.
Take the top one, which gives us 2.36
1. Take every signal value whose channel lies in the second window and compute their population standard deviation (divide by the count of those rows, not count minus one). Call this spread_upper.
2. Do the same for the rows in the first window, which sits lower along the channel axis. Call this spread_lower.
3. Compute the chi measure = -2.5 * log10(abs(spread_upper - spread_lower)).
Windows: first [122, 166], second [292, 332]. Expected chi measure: 1.5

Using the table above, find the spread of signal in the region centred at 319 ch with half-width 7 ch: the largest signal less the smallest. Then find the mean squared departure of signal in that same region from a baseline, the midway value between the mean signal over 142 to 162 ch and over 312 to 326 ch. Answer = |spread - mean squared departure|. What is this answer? 0.08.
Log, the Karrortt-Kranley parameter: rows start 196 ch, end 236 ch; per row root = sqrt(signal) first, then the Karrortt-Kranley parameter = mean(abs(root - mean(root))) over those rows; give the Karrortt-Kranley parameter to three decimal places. 0.005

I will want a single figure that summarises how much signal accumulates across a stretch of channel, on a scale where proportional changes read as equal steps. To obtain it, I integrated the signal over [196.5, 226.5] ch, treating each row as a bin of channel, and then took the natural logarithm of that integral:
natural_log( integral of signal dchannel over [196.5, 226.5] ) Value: 4.25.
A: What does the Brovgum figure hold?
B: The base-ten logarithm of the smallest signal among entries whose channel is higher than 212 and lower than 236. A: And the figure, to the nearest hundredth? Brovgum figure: 0.36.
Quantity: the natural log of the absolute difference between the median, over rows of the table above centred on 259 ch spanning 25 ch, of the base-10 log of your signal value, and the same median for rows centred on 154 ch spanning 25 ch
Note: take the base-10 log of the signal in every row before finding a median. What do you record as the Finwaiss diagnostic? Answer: -3.1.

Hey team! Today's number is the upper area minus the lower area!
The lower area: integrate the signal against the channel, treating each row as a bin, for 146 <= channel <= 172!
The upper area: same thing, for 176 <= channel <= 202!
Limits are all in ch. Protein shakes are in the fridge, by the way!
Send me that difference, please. 11.2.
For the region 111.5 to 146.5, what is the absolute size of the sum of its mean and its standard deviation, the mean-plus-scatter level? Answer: 2.41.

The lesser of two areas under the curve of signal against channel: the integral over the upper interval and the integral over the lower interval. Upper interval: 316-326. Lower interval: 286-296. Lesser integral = 23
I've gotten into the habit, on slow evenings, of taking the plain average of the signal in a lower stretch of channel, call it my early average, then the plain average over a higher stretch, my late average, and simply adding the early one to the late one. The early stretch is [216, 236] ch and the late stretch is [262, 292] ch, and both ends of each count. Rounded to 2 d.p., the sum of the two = 4.44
